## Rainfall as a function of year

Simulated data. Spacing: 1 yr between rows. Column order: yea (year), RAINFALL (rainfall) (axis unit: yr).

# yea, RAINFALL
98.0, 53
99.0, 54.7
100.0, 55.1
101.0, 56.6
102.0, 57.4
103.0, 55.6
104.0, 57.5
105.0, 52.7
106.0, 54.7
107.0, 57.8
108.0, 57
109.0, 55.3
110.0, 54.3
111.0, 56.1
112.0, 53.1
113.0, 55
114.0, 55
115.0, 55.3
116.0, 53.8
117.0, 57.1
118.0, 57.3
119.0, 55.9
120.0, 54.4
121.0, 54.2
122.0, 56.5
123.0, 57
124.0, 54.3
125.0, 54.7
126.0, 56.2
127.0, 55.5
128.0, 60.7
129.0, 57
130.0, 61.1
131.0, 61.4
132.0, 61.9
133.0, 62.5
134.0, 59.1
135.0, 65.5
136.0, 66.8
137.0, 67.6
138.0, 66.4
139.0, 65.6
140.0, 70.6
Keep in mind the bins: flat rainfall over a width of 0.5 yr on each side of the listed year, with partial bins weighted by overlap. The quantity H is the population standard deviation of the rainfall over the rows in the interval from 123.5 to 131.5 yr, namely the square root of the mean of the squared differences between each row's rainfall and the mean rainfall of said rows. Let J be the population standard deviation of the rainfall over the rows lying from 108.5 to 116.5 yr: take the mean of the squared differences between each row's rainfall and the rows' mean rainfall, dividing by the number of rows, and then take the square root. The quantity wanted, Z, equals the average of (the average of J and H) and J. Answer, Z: 1.37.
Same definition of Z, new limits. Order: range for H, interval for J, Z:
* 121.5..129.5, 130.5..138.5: 2.62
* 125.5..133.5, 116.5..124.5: 1.60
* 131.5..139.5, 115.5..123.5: 1.69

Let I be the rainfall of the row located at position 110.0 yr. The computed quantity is 54.3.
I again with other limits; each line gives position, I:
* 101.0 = 56.6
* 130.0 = 61.1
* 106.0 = 54.7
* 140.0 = 70.6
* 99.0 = 54.7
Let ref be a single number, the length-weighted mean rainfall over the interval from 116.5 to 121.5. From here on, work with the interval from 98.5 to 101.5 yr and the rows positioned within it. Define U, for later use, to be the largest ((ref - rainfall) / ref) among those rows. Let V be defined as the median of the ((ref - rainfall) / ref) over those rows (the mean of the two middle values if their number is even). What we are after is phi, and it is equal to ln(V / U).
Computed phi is -0.46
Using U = 0.02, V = 0.012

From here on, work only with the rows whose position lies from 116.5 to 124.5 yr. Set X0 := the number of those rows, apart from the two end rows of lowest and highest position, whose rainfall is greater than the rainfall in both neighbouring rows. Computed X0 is 2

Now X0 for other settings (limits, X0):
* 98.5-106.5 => 2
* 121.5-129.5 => 3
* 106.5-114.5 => 1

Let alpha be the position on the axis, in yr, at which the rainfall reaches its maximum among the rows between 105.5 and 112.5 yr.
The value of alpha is 107.0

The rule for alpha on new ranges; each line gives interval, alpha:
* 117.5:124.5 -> 118.0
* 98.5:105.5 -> 104.0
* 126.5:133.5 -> 133.0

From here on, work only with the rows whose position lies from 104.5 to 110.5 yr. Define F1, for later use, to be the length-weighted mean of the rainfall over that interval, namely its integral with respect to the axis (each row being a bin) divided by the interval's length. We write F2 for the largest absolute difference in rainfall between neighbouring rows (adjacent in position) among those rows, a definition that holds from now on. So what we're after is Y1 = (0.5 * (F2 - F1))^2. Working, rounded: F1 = 55.3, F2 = 3.1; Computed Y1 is 681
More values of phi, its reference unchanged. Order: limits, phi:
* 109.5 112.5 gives -0.59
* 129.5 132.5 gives 0.05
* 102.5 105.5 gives -2.84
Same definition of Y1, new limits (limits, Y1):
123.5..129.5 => 655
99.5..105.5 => 651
